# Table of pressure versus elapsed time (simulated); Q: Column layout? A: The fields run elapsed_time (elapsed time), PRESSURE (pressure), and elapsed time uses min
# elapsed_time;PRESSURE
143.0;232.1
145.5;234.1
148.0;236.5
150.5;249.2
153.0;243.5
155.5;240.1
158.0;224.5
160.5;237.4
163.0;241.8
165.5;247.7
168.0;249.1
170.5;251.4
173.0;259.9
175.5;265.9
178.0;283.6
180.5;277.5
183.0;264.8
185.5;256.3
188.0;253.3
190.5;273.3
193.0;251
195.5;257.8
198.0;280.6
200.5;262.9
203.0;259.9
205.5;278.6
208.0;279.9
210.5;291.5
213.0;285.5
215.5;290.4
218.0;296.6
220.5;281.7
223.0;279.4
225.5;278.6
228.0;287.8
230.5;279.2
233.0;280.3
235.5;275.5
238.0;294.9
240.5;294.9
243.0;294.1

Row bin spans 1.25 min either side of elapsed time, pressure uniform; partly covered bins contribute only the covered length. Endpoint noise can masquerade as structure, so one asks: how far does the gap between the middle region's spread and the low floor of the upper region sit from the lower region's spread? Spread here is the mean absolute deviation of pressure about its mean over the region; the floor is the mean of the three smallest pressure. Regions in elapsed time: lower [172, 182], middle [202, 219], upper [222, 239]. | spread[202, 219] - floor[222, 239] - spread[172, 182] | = 278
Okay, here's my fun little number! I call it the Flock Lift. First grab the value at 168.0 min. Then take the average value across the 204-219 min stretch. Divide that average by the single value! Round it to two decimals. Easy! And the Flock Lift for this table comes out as 1.15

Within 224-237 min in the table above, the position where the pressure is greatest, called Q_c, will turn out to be 228.0 min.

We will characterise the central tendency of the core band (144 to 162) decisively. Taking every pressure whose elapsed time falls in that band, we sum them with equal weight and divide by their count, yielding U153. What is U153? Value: 238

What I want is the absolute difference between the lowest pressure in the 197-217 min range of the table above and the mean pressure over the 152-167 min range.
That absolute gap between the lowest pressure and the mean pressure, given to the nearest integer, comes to 21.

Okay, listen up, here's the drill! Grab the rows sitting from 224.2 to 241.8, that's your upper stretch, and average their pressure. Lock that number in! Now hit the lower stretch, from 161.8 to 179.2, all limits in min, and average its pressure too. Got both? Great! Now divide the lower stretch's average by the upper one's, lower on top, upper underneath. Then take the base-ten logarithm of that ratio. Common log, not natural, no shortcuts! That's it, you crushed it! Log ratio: -0.044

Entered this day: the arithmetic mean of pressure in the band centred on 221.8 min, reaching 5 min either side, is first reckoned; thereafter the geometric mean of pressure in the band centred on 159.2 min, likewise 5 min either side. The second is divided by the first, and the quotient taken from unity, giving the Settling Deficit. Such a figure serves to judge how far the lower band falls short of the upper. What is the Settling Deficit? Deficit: 0.17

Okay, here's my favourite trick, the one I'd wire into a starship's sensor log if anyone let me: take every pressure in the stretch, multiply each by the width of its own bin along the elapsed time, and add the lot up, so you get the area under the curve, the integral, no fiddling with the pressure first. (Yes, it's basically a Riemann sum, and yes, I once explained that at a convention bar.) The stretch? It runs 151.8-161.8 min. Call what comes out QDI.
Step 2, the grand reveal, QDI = 2364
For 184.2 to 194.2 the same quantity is 2585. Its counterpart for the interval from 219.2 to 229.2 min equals 2819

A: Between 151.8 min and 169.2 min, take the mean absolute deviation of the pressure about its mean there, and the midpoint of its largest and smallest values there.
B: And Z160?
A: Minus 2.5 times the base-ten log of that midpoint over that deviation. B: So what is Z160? -4.1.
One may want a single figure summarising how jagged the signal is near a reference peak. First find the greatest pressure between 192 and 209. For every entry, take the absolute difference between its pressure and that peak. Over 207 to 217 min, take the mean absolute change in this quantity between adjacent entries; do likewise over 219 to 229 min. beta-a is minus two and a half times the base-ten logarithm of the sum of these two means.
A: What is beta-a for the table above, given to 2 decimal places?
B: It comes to -2.39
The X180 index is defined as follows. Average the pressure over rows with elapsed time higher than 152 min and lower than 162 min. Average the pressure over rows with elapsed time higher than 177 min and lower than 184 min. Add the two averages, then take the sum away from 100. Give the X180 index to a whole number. -412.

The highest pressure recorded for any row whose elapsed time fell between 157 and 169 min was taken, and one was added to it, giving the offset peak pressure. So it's 250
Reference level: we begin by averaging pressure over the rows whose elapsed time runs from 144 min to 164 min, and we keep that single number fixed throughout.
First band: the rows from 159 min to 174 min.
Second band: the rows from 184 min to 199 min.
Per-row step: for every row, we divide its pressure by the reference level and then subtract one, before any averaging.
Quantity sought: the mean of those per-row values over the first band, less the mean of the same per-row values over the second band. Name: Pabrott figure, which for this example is -0.06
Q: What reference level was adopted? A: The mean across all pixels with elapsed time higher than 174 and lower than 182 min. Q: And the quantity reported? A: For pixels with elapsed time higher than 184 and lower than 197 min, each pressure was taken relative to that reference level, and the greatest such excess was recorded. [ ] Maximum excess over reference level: -2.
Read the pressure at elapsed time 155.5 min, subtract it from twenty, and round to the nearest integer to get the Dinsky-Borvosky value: -220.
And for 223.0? -259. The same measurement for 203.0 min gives -240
